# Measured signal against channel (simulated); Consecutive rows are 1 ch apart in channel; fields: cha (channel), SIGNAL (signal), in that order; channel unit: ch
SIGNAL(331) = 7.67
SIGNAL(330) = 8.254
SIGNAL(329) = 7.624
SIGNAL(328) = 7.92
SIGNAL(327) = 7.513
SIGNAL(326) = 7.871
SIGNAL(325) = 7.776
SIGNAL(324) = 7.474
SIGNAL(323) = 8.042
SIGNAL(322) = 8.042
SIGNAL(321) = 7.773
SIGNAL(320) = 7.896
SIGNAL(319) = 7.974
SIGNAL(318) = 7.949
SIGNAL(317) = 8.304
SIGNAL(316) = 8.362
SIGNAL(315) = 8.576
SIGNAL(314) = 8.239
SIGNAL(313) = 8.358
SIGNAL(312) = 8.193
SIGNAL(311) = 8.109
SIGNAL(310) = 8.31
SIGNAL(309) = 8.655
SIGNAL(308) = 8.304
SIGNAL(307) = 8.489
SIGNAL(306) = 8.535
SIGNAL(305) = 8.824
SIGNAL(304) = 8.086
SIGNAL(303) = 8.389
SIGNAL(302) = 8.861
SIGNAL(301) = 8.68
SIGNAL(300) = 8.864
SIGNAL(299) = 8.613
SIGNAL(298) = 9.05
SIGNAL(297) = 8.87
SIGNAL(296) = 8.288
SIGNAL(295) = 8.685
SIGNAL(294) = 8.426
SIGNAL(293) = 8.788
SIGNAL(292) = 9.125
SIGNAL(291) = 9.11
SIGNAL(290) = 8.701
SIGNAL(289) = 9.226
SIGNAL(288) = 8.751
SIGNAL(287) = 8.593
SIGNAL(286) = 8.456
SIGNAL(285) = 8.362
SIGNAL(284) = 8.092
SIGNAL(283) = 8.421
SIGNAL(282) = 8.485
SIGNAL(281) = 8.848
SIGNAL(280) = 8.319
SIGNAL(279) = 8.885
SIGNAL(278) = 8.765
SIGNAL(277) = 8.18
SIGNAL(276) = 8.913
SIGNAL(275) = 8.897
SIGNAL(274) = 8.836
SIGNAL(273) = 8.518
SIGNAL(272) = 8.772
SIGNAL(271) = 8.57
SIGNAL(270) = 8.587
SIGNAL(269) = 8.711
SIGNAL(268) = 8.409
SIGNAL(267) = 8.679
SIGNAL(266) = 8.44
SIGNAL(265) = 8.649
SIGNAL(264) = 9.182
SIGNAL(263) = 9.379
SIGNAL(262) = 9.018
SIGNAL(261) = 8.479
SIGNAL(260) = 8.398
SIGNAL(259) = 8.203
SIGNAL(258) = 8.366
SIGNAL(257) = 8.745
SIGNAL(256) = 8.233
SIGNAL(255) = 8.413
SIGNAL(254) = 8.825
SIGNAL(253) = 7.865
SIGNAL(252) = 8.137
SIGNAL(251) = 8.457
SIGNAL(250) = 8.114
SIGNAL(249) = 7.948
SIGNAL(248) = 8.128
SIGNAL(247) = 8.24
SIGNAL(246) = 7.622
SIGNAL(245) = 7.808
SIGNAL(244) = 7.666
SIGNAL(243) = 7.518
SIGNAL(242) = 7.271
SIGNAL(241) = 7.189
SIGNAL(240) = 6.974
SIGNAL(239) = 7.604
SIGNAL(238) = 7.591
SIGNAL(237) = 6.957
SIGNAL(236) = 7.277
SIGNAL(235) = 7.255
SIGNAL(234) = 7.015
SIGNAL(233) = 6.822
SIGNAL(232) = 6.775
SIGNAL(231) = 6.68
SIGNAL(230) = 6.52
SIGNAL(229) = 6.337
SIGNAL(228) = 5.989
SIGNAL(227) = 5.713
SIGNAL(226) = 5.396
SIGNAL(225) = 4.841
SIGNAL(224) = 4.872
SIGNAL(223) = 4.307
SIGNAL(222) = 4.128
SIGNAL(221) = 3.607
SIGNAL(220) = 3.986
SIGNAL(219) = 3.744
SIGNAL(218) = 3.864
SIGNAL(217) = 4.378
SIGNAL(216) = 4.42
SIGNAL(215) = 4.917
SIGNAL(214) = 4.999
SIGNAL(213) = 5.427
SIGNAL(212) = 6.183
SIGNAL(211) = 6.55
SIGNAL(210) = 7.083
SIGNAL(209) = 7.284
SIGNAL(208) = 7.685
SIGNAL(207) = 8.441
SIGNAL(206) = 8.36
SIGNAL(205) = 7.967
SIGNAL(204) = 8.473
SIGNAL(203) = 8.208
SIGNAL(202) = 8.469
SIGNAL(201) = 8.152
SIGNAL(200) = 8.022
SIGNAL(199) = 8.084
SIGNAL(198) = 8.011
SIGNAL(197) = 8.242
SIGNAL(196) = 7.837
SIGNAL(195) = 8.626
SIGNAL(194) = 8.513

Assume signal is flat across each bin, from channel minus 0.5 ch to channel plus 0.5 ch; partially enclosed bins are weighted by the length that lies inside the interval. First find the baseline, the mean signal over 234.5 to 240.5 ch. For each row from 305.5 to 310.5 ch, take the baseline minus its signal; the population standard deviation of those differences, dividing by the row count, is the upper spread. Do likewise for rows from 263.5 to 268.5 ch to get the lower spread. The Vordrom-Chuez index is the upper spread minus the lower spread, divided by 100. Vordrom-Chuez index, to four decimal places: -0.0014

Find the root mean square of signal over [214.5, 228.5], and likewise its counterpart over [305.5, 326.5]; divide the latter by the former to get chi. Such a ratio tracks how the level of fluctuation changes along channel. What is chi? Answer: 1.8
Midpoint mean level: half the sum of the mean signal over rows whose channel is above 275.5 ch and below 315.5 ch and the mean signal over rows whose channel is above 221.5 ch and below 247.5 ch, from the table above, 7.6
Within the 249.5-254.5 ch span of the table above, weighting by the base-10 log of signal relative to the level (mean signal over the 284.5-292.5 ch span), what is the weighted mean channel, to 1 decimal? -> 251.7 ch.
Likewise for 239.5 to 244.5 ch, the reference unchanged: 241.7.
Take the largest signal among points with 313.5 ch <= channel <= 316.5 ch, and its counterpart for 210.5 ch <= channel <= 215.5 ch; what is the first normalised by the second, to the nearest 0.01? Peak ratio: 1.31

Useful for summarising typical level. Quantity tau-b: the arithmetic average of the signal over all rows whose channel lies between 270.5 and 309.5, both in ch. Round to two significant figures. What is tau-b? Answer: 8.6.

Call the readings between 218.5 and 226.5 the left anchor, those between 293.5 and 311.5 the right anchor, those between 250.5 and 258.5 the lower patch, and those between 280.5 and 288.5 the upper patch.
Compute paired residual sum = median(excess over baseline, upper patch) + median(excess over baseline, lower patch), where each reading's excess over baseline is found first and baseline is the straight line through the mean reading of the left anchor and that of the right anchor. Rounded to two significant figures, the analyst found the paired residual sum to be 3.2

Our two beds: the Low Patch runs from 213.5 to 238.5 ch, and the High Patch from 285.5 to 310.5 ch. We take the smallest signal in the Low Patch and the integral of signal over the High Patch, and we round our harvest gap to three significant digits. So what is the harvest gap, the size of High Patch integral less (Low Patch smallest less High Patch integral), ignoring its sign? 430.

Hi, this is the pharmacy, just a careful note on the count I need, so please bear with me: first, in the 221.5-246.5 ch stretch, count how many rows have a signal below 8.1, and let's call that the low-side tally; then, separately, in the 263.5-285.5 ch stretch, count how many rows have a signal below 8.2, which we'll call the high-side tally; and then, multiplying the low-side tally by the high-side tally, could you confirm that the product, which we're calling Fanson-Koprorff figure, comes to 50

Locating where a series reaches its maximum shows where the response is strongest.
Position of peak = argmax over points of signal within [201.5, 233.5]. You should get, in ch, 204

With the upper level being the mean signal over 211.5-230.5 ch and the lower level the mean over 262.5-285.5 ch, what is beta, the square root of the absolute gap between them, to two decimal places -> 1.93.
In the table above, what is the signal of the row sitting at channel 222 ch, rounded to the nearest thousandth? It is 4.128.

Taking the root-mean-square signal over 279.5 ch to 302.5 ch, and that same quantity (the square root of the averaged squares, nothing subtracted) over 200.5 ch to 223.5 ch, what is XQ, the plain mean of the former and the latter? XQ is 7.5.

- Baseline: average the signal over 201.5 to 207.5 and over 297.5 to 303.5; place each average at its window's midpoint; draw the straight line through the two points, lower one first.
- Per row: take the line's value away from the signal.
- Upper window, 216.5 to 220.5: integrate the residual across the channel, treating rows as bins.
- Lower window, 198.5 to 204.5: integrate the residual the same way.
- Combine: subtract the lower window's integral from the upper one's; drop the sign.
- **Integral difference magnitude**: 17.1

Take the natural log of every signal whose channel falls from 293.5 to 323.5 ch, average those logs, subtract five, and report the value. -2.874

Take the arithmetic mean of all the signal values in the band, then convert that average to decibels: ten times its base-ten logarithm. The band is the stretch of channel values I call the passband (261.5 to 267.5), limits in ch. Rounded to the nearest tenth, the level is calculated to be 9.5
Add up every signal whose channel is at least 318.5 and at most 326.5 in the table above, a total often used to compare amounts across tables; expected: 63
